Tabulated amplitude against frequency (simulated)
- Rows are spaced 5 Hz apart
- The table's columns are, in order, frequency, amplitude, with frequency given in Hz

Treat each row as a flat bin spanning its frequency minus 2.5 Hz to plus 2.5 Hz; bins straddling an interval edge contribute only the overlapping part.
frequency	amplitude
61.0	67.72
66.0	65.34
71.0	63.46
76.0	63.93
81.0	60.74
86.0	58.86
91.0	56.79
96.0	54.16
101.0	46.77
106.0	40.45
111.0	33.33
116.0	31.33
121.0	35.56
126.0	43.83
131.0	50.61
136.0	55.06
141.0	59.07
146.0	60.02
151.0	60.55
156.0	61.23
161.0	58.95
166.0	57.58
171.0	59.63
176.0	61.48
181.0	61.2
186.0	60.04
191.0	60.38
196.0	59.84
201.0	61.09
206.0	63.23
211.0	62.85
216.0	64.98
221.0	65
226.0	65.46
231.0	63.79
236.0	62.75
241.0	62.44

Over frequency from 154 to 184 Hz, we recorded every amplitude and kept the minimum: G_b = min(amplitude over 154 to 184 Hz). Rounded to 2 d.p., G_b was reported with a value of 57.58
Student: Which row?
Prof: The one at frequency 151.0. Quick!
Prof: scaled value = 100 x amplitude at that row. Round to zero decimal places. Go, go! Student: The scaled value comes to 6055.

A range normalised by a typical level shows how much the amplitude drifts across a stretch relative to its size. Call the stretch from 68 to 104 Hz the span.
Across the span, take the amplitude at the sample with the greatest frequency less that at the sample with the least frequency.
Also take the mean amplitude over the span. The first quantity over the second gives -0.3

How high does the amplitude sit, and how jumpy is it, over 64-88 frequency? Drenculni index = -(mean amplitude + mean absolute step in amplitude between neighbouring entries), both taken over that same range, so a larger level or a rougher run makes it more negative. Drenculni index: -64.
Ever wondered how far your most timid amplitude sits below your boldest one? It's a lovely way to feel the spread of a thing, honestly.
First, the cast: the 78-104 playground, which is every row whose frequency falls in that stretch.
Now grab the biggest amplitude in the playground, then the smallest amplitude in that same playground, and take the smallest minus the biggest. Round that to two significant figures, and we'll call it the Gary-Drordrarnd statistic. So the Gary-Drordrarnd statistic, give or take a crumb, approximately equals -14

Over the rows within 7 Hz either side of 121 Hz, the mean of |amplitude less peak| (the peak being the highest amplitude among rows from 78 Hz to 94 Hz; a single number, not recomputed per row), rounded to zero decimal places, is 24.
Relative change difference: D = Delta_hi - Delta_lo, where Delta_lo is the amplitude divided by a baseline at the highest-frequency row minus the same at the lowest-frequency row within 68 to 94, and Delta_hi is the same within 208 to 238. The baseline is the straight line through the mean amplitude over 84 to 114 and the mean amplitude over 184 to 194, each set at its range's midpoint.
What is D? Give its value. 0.17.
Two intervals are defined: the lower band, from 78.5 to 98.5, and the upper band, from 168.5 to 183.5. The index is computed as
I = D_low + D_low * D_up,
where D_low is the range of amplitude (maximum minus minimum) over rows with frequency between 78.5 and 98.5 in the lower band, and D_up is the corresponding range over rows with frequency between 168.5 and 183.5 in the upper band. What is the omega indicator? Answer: 19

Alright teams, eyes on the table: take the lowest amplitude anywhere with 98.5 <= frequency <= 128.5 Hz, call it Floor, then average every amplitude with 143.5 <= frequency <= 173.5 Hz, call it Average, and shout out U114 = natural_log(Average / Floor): 0.64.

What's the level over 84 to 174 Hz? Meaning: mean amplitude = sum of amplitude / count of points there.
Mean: 51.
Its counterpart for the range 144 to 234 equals 62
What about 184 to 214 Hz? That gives 61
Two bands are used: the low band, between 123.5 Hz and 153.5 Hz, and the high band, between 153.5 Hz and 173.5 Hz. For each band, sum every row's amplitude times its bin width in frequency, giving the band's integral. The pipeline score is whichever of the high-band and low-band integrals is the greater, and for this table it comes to 1646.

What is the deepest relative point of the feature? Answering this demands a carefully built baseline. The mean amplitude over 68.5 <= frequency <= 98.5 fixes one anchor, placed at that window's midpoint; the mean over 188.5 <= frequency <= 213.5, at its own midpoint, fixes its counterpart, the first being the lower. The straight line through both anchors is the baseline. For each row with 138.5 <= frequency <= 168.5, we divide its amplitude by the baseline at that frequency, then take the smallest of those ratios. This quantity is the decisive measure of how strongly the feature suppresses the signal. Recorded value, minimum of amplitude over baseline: 0.94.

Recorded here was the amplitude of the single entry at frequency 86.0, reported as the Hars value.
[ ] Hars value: 58.86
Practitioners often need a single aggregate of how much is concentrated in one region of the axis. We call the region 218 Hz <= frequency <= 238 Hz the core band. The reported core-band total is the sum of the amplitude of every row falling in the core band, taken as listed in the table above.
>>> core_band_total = 257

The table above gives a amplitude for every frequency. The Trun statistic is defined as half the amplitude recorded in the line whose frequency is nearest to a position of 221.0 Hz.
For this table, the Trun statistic 32.5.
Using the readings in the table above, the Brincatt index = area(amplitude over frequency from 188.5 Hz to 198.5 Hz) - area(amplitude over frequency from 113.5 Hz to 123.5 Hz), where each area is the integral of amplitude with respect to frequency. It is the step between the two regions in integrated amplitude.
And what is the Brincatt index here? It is 267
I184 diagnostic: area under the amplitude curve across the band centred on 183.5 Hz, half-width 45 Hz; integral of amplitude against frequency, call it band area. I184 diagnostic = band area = 5513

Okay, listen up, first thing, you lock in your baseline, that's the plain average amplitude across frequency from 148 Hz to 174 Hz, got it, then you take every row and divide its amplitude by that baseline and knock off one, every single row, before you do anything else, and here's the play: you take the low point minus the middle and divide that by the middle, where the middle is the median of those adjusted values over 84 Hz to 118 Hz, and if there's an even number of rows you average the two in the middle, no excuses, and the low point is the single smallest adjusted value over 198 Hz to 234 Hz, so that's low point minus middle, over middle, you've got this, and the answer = -1.1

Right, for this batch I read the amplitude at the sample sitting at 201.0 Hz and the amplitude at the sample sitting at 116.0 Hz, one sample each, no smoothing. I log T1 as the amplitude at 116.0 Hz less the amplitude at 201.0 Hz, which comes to -30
